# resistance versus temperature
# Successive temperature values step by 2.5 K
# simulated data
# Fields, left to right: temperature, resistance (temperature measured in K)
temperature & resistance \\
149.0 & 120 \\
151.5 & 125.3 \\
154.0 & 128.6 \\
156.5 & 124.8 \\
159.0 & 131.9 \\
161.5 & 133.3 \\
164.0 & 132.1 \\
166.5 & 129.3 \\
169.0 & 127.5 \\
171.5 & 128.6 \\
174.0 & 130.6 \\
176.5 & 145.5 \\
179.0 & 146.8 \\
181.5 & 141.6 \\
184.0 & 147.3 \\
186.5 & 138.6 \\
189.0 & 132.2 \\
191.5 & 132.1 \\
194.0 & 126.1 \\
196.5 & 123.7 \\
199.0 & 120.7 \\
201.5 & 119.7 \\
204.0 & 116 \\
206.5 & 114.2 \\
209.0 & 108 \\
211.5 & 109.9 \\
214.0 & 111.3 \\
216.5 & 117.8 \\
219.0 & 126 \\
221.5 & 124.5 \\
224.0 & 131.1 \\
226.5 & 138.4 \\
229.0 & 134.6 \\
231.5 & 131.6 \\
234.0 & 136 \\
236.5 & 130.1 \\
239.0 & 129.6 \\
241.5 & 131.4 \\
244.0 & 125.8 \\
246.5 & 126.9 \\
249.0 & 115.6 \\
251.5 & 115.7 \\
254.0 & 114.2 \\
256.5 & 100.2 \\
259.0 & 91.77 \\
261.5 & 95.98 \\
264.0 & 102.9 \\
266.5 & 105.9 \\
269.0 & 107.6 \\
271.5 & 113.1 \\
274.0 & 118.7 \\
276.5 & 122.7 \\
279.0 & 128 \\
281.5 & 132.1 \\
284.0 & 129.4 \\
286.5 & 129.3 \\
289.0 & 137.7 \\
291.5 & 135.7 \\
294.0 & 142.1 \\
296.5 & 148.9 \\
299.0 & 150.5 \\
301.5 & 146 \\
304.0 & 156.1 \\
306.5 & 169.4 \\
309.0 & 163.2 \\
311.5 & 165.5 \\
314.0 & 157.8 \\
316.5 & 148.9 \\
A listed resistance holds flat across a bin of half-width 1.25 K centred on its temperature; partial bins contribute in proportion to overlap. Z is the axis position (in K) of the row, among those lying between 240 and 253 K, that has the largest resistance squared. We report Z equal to 241.5 K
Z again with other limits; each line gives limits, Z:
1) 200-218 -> 201.5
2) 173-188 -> 184.0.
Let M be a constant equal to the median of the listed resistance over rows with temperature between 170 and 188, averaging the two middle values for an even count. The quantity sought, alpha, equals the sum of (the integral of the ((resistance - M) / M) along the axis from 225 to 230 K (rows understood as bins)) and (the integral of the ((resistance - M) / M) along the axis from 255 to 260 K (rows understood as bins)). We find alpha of -1.8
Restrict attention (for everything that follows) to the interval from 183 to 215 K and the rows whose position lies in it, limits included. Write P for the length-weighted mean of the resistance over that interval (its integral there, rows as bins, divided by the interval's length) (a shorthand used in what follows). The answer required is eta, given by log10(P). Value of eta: 2.09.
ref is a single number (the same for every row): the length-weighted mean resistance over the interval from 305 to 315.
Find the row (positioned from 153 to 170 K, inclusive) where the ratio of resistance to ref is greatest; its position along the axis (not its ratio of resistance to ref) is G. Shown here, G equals 161.5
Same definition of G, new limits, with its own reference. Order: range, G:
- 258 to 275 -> 274.0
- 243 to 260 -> 246.5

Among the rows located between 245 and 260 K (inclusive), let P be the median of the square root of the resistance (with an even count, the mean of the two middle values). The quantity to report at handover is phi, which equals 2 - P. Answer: -8.7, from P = 10.7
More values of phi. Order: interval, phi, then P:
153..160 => -9.3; 11.3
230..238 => -9.5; 11.5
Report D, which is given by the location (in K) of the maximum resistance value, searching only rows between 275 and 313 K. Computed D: 306.5 K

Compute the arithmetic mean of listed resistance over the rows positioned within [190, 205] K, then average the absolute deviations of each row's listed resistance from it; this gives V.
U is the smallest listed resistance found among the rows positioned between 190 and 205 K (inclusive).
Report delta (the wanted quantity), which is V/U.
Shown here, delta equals 0.037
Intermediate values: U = 116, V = 4.25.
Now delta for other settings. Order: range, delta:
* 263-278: 0.062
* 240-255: 0.056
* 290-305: 0.039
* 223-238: 0.021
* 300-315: 0.044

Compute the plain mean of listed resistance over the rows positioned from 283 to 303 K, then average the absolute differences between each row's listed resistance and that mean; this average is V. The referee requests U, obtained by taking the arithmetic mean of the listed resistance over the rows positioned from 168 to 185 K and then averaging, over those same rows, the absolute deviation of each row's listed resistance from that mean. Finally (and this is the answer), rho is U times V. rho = 56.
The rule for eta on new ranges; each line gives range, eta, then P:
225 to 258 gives 2.10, 125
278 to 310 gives 2.16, 144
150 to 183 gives 2.12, 133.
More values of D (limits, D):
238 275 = 241.5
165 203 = 184.0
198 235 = 226.5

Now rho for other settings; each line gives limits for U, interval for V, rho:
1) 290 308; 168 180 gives 63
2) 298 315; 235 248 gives 13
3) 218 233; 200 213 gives 14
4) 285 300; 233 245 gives 16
